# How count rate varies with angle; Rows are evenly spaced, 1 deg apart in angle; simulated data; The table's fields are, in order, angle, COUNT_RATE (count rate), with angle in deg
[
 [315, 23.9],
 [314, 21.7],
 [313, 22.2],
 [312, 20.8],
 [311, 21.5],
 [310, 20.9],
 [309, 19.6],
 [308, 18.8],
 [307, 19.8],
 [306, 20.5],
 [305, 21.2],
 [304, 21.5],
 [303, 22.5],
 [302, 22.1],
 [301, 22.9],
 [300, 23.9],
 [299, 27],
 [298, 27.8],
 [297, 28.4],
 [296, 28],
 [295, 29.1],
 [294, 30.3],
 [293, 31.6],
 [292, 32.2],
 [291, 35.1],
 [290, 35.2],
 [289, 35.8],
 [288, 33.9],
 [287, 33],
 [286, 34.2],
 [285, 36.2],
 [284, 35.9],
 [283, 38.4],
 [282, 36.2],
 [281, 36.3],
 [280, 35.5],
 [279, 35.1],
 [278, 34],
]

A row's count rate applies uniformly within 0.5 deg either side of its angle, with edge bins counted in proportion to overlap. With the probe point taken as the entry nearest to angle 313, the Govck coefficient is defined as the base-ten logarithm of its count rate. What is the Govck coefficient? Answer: 1.35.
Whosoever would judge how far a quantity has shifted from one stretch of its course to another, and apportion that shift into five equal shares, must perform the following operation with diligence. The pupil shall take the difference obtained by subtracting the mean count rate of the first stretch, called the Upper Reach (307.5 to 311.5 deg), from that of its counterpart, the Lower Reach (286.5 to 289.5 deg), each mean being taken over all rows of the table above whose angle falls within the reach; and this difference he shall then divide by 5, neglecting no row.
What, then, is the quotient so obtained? 2.8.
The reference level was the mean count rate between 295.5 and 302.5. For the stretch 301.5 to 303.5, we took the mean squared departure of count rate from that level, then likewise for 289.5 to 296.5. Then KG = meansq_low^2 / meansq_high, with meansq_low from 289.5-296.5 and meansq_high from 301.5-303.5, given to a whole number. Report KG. 147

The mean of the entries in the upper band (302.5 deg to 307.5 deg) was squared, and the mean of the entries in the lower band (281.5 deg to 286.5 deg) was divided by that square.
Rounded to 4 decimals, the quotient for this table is 0.0813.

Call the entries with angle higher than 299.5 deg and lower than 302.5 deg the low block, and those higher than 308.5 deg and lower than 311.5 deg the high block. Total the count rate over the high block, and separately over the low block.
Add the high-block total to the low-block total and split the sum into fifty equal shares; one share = 2.62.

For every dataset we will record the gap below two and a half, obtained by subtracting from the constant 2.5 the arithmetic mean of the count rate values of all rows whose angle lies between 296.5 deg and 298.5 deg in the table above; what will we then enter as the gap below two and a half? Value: -26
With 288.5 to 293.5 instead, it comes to -31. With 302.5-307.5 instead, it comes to -19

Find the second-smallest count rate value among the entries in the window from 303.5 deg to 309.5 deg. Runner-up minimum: 19.6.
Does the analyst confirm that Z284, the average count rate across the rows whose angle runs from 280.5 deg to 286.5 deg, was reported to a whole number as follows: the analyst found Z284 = 36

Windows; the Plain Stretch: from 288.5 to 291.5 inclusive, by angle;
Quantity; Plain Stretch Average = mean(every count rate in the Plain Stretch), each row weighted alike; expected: 35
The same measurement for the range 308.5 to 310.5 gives 20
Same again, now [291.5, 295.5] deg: 31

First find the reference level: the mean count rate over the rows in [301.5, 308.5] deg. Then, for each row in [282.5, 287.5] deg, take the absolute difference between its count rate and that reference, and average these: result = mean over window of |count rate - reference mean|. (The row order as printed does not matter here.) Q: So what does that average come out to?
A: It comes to 15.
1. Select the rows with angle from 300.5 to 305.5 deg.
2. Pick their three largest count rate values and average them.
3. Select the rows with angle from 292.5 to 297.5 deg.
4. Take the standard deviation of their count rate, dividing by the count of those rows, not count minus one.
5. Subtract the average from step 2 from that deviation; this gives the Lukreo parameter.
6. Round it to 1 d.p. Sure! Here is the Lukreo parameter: -21.2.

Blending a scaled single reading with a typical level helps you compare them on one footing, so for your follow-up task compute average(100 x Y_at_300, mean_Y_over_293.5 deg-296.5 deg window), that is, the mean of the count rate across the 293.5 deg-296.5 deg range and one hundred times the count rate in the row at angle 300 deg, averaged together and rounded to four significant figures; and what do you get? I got 1210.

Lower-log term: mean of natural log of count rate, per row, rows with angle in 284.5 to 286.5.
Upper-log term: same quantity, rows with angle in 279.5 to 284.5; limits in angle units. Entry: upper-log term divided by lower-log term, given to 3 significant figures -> 1.01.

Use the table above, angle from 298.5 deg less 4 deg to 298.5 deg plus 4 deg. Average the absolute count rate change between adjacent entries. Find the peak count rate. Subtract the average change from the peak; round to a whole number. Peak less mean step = 28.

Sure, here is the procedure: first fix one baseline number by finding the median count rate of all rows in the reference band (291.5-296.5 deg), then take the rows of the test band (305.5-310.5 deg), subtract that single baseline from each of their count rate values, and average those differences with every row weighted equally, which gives -10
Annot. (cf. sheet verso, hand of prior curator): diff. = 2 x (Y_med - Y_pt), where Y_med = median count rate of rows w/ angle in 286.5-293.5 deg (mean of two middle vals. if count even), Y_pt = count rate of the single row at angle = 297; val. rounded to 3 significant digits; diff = 11.0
